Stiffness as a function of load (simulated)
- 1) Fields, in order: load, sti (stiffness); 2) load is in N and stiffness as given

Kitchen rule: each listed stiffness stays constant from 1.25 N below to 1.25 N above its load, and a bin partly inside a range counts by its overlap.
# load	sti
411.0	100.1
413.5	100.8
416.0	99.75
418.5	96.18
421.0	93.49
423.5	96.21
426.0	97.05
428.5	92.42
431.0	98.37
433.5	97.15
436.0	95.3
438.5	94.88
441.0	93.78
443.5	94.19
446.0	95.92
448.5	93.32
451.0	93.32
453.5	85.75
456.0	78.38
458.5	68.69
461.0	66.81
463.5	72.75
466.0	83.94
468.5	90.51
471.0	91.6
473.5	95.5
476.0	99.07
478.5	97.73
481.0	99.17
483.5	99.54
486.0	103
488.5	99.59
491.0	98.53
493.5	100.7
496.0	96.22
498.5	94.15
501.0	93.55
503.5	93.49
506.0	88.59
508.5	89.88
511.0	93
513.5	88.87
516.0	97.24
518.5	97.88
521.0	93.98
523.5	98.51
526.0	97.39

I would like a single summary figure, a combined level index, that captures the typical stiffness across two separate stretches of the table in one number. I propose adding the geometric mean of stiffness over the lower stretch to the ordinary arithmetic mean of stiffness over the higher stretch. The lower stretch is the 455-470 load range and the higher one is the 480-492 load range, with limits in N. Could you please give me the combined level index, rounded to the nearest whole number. 176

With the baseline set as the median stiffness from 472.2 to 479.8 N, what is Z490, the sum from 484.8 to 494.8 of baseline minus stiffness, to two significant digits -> -11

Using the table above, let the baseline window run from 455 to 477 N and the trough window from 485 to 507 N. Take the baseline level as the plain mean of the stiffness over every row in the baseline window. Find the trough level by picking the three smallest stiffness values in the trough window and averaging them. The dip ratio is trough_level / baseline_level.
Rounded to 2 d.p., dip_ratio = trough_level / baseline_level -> 1.11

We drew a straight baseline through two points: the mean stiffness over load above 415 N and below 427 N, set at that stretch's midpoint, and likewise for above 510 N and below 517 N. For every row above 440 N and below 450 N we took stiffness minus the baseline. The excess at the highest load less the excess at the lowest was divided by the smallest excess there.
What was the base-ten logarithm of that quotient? -1.1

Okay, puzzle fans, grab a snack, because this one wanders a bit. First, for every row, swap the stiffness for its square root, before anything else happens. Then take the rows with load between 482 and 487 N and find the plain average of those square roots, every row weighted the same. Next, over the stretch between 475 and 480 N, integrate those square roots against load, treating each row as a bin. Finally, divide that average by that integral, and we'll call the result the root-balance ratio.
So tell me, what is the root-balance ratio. 0.203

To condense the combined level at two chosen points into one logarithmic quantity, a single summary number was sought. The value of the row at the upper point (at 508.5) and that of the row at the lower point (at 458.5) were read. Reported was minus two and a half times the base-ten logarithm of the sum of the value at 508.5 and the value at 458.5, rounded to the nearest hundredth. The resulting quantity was -5.50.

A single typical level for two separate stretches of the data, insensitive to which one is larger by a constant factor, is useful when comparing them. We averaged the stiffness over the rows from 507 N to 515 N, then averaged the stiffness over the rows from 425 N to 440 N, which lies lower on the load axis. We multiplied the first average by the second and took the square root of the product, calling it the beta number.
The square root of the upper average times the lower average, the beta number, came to 93.2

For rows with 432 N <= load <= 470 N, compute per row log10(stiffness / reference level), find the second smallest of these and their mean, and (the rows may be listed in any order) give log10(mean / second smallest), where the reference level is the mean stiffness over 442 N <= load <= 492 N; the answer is -0.8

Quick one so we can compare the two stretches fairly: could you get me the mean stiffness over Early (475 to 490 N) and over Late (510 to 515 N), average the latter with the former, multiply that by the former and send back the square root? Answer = 97.5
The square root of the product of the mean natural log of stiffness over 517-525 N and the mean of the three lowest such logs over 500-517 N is 4.53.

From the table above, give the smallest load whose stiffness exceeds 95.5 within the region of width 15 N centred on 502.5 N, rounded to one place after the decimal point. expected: 496.0 N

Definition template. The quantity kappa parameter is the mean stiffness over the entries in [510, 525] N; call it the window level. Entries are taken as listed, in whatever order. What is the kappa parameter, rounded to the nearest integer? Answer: 95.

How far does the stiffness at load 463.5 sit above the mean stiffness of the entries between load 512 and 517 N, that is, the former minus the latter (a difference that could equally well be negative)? -20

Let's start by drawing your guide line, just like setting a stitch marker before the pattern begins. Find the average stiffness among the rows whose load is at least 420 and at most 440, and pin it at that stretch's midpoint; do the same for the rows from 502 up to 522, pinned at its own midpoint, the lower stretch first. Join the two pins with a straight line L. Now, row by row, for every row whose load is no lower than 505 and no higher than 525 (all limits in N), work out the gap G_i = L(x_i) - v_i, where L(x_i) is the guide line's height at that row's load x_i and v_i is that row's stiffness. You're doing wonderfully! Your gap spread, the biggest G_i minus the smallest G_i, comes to 11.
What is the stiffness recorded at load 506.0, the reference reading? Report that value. 88.59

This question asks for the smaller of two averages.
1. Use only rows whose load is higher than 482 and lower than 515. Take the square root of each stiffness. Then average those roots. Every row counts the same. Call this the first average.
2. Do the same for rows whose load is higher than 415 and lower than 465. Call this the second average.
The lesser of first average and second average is 9.48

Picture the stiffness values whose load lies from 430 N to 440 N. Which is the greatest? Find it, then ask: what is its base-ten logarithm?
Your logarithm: 1.993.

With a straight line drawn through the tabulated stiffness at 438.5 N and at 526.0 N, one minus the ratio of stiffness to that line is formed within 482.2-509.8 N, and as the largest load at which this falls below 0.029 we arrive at 498.5 N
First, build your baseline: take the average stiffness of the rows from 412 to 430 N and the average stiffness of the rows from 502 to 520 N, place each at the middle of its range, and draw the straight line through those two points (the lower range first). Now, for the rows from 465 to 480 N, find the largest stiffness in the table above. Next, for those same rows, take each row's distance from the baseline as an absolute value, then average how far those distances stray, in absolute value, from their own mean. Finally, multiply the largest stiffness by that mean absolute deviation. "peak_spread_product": 214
